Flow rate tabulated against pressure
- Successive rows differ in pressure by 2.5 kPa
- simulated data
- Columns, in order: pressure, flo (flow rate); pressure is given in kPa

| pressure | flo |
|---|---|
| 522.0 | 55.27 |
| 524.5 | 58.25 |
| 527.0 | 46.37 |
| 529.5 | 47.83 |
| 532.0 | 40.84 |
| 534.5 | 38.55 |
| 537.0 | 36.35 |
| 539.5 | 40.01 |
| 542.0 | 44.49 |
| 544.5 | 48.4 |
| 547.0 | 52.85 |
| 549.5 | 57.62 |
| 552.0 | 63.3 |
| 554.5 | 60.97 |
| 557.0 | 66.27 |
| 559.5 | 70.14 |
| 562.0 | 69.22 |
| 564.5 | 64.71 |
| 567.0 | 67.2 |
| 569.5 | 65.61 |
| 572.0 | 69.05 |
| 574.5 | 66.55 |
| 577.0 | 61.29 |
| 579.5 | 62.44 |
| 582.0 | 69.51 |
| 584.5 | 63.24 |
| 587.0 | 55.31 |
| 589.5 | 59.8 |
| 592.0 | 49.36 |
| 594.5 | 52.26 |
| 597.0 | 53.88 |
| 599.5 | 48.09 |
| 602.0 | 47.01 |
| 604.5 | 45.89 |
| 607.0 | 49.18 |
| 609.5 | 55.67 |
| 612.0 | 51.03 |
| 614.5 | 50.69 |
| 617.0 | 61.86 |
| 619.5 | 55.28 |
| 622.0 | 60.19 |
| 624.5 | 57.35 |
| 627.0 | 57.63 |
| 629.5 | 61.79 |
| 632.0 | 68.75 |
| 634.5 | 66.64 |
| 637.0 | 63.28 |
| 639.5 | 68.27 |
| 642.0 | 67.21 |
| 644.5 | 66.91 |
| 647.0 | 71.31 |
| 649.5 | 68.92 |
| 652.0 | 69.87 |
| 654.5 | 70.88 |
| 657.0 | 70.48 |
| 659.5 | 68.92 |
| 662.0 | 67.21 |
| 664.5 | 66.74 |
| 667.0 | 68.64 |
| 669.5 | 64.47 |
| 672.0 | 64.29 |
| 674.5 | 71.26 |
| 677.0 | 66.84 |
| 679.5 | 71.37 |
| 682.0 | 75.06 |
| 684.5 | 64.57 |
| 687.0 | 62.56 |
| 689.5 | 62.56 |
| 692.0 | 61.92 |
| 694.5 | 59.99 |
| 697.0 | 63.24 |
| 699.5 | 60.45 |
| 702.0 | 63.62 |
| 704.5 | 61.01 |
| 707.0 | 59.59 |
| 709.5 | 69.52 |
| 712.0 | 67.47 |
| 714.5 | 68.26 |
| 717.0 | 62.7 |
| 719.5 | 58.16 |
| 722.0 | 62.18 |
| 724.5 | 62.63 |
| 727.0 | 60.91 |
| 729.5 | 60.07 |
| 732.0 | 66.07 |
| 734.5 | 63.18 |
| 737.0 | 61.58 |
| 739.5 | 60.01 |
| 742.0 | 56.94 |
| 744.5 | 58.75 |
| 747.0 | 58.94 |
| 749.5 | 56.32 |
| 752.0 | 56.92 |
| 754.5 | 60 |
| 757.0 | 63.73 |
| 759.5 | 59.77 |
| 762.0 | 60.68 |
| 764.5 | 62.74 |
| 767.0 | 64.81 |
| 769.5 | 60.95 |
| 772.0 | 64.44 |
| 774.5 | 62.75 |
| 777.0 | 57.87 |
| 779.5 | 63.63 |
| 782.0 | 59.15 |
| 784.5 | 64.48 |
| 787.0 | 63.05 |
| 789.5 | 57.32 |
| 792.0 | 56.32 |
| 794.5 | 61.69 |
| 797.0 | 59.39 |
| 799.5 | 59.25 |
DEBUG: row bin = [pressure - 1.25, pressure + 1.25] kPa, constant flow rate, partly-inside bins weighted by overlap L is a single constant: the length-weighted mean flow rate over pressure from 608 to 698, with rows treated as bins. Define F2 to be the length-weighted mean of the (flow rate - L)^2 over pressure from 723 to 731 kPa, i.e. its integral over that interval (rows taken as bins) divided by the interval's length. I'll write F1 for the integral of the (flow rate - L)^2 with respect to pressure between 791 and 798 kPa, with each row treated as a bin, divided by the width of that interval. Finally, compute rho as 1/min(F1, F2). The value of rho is 0.09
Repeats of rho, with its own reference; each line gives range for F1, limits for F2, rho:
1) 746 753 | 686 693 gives 0.21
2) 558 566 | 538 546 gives 0.06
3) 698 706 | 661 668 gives 0.10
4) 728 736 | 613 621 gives 0.12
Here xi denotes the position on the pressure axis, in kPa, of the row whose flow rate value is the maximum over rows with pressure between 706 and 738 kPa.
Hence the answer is 709.5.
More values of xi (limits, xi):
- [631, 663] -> 647.0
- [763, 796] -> 767.0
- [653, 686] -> 682.0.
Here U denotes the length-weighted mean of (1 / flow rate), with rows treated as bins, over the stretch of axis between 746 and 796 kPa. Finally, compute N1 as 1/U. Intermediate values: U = 0.0165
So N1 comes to 61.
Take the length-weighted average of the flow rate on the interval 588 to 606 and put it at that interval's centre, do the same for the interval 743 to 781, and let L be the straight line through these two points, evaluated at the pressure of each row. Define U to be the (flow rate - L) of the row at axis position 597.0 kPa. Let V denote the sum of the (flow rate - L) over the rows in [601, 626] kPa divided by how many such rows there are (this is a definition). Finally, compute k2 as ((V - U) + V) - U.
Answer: -3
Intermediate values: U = 3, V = 2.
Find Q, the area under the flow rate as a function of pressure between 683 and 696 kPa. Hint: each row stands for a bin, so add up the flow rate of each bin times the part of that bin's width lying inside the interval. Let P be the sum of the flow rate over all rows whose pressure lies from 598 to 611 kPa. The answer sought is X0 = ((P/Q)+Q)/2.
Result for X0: 407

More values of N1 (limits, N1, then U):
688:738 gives 63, 0.0160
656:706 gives 65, 0.0153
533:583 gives 56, 0.0178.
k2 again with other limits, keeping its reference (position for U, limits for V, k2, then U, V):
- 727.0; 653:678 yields 21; 2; 13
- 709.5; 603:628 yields -19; 12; 2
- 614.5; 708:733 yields 14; -1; 5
